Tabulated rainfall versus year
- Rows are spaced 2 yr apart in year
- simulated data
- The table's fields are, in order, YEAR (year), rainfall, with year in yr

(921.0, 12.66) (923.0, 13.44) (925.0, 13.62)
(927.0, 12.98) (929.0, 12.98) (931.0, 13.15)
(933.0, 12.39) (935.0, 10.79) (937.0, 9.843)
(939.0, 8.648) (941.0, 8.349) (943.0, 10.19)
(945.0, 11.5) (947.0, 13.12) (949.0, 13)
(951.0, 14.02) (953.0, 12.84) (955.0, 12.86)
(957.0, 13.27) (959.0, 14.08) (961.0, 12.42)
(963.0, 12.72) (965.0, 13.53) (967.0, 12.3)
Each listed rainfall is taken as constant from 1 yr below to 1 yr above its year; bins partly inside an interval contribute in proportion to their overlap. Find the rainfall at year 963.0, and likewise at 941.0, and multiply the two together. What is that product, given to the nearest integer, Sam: 106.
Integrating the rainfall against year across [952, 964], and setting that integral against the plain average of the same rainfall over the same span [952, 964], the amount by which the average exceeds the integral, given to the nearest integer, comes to -143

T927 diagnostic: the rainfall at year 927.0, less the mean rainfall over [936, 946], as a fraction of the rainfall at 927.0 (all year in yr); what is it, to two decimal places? 0.25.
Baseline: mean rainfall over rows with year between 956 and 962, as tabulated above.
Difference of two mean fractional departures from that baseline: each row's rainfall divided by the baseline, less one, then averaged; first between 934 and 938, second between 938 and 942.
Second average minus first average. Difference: -0.14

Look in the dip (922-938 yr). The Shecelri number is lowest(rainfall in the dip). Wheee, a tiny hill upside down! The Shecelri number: 9.843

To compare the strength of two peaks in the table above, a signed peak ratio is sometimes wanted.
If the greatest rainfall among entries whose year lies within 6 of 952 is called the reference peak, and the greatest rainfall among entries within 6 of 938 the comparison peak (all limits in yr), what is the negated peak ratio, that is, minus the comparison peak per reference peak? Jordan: -0.88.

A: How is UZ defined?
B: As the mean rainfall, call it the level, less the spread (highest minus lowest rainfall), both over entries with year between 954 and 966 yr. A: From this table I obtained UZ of 11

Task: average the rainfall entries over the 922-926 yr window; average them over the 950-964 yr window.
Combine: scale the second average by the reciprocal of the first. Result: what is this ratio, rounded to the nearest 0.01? 0.97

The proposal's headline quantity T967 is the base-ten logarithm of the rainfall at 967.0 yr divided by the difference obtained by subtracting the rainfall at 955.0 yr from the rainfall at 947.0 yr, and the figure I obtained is 1.7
